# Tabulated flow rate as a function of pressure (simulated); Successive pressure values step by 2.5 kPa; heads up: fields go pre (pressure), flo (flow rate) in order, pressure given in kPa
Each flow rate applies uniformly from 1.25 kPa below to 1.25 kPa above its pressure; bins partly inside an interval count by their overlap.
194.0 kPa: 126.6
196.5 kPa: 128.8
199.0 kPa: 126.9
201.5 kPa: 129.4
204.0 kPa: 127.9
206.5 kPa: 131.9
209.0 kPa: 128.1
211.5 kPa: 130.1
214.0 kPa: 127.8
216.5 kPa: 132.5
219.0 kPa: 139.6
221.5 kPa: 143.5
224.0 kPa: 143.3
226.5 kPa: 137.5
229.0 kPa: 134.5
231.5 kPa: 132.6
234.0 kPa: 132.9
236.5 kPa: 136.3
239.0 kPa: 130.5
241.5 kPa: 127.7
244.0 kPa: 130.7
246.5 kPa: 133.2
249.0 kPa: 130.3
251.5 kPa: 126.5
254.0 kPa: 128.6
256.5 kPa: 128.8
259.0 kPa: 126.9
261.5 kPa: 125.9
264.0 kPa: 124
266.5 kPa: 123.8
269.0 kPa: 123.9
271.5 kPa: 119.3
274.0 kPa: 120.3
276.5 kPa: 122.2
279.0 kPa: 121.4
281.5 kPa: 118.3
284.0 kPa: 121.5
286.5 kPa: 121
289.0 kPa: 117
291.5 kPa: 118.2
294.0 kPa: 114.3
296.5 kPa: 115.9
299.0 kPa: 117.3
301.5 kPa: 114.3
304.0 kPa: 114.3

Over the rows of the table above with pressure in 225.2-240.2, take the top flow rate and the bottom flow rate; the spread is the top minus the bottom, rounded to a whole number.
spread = 7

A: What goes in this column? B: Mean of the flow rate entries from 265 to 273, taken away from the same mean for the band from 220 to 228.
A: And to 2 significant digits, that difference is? 19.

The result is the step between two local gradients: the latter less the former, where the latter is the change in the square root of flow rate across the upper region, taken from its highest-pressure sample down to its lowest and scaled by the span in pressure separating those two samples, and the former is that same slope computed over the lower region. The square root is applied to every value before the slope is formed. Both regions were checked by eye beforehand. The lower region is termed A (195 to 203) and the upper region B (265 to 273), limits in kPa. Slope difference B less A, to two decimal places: -0.05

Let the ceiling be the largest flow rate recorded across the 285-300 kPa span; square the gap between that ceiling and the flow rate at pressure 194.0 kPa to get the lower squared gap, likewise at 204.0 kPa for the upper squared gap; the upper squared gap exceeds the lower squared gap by 16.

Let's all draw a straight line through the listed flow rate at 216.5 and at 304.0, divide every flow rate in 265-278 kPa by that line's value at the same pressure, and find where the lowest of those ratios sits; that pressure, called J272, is 271.5 kPa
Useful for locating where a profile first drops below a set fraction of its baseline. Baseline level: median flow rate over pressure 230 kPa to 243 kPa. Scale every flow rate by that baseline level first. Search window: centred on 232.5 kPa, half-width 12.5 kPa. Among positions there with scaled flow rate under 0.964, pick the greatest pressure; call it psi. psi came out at 241.5 kPa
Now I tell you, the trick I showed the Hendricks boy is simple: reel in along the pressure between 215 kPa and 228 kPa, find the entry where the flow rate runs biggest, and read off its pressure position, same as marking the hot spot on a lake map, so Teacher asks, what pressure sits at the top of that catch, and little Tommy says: 221.5 kPa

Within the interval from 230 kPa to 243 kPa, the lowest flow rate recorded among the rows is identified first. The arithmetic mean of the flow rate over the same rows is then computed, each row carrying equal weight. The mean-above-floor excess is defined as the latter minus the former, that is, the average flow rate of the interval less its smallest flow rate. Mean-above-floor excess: 4.3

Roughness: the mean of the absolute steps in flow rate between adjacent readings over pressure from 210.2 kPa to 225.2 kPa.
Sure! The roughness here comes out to 3.6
